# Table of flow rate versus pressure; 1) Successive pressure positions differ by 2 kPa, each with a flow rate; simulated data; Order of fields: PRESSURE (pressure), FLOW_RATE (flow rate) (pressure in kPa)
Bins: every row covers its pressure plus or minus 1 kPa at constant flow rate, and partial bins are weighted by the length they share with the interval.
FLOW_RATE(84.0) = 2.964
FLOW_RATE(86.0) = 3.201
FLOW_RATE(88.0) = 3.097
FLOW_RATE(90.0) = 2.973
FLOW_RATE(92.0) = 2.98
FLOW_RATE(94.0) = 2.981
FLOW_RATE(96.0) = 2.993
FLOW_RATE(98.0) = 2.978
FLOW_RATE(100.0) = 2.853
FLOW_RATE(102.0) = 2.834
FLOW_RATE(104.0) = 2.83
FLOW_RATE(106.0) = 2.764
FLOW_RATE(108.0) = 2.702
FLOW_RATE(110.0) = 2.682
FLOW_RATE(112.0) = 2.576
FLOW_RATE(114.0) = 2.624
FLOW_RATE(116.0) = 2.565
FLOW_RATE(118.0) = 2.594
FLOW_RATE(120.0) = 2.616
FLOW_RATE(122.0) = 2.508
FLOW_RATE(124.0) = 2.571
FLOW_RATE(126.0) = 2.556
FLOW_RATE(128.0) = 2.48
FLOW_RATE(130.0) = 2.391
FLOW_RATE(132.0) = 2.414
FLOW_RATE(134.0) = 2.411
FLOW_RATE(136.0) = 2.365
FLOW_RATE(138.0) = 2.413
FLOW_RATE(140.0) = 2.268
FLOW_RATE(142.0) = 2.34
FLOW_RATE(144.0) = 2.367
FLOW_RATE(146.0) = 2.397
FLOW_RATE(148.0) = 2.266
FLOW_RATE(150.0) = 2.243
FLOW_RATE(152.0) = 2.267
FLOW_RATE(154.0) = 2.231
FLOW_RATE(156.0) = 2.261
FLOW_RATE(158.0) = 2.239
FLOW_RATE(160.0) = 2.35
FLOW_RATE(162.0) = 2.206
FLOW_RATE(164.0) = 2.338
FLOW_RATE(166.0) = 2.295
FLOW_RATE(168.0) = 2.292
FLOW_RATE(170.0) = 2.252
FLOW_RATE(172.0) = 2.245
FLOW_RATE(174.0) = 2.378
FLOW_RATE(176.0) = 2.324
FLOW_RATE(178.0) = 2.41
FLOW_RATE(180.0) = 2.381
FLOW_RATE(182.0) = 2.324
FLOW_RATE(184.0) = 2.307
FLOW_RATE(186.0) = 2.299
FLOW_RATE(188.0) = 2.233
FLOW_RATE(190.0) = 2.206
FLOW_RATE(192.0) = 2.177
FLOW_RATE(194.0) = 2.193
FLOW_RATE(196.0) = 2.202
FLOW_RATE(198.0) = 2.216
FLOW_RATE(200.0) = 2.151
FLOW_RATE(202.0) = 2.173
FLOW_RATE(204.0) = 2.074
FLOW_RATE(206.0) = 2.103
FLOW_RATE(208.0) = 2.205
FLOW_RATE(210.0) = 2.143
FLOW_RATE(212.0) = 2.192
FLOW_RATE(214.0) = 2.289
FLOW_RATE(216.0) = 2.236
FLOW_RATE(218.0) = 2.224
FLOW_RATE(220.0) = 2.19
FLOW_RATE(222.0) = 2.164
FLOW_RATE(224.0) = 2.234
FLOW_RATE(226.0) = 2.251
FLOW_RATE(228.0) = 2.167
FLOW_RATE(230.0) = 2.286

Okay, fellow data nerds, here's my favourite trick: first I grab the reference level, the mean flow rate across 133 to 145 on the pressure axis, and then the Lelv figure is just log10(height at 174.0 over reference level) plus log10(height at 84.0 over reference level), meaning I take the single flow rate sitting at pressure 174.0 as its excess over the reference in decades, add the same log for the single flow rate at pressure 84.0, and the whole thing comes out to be 0.10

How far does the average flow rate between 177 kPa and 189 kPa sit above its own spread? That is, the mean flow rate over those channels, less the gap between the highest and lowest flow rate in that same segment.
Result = 2.15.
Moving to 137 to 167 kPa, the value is 2.09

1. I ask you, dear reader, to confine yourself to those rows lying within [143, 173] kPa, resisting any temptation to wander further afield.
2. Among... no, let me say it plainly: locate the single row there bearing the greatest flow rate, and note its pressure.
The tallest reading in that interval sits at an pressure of 146.0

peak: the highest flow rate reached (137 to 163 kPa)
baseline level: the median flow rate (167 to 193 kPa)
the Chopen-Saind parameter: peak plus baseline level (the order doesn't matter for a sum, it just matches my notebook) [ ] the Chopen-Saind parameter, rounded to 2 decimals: 4.71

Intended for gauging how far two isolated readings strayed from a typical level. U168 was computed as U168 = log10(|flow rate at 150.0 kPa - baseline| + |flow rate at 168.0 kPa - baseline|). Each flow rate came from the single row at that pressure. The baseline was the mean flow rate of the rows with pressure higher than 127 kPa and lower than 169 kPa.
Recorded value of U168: -0.94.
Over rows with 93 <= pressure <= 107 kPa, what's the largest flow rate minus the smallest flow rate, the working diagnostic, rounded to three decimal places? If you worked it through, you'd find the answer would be 0.229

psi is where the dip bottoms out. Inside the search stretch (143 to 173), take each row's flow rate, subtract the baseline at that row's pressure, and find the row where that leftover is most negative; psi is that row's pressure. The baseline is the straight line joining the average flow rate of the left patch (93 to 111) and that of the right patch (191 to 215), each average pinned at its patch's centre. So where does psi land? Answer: 150.0 kPa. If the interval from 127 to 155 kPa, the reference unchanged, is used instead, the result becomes 140.0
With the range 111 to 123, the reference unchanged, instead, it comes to 122.0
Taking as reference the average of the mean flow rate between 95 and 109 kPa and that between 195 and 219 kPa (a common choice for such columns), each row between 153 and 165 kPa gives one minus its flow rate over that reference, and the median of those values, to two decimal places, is 0.11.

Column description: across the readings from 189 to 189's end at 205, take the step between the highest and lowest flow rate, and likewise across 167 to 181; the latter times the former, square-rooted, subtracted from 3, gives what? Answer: 2.85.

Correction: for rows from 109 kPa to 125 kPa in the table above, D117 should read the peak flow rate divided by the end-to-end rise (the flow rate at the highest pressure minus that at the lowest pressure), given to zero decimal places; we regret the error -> -24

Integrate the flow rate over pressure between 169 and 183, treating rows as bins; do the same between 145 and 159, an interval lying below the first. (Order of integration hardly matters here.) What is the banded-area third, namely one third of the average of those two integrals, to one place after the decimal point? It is 10.7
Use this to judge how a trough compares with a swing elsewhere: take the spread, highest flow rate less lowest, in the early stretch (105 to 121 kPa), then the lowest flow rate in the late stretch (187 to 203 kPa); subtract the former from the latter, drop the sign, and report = 1.95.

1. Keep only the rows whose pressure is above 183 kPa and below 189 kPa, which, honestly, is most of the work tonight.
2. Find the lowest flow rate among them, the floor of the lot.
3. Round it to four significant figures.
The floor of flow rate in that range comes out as 2.233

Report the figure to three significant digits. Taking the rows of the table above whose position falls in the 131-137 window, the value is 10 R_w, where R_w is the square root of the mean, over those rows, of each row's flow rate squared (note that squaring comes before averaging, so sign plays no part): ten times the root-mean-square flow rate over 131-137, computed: 24.0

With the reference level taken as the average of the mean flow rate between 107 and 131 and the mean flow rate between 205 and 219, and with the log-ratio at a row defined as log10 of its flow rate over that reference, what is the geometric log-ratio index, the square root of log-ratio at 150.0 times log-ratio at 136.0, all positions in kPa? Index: 0.010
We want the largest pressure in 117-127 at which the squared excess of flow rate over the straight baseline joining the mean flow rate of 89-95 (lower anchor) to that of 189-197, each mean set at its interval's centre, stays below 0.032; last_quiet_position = 126.0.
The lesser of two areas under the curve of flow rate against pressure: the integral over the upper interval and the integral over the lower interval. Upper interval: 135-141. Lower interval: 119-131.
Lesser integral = 14.1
